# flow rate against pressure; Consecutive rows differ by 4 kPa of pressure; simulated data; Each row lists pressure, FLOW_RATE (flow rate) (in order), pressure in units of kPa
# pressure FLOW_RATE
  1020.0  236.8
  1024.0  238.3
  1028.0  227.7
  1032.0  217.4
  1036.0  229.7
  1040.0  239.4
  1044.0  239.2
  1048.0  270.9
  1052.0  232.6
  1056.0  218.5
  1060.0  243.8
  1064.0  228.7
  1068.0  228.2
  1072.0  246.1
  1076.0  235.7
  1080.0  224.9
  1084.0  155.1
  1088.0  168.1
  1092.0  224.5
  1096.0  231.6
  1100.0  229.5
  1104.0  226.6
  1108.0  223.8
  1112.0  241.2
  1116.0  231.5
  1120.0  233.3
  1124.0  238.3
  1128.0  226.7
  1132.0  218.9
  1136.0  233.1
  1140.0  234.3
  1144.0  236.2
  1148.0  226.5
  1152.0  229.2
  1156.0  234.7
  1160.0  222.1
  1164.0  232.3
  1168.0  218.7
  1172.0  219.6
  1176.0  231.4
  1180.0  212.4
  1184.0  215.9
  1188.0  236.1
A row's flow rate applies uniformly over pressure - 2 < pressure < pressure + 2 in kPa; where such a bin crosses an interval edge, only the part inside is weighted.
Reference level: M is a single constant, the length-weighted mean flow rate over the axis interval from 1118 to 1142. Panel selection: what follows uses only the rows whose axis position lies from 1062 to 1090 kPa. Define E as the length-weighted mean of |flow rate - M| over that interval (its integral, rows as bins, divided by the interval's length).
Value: 24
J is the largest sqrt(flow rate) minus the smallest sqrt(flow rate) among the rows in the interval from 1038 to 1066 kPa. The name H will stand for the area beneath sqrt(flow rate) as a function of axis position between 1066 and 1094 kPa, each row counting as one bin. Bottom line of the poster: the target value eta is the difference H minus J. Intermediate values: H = 406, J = 1.7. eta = 405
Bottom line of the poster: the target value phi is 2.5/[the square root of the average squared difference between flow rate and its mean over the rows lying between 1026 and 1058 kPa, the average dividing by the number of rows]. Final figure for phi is 0.16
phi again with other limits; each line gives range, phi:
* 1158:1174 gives 0.46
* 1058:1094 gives 0.08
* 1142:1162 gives 0.48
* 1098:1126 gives 0.44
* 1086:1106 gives 0.10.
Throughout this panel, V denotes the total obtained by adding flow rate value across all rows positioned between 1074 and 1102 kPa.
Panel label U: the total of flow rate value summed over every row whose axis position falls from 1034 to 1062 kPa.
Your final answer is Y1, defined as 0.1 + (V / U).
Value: 0.98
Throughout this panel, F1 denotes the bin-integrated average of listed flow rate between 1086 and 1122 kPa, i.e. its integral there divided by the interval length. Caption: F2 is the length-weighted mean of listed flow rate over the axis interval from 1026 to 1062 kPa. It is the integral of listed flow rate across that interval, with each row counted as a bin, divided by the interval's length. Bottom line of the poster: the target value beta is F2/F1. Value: 1.05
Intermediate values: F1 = 223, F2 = 235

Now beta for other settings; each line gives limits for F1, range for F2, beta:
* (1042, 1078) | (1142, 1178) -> 0.96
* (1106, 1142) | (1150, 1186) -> 0.97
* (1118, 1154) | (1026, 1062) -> 1.02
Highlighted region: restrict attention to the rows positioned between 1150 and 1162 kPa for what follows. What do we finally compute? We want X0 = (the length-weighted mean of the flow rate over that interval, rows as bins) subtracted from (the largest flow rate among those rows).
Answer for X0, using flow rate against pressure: 6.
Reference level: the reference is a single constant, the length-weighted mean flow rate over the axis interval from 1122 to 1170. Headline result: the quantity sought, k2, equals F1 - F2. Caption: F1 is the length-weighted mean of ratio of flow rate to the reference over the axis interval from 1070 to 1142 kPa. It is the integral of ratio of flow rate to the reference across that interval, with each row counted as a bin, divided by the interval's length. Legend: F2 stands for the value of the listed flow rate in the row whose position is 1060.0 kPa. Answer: -243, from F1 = 0.97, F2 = 243.8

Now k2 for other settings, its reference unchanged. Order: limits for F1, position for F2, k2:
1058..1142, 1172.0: -219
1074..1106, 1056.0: -218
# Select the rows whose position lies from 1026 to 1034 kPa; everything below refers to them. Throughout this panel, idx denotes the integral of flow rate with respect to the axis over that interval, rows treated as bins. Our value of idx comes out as 1780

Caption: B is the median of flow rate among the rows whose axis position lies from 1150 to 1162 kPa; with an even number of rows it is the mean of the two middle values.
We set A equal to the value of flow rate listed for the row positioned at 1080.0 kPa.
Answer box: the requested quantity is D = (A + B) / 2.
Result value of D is 227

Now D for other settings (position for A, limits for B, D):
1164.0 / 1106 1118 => 232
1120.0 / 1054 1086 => 231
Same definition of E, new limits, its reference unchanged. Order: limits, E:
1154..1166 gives 5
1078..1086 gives 41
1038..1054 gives 15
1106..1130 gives 5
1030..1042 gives 8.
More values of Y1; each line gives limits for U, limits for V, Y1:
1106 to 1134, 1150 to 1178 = 1.08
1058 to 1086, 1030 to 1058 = 1.15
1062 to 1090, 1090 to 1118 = 1.18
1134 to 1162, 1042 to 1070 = 1.13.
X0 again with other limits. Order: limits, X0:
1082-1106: 26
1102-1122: 10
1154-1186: 11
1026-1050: 34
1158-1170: 8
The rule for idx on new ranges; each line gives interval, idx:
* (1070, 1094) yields 5018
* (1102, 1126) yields 5579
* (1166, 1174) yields 1753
